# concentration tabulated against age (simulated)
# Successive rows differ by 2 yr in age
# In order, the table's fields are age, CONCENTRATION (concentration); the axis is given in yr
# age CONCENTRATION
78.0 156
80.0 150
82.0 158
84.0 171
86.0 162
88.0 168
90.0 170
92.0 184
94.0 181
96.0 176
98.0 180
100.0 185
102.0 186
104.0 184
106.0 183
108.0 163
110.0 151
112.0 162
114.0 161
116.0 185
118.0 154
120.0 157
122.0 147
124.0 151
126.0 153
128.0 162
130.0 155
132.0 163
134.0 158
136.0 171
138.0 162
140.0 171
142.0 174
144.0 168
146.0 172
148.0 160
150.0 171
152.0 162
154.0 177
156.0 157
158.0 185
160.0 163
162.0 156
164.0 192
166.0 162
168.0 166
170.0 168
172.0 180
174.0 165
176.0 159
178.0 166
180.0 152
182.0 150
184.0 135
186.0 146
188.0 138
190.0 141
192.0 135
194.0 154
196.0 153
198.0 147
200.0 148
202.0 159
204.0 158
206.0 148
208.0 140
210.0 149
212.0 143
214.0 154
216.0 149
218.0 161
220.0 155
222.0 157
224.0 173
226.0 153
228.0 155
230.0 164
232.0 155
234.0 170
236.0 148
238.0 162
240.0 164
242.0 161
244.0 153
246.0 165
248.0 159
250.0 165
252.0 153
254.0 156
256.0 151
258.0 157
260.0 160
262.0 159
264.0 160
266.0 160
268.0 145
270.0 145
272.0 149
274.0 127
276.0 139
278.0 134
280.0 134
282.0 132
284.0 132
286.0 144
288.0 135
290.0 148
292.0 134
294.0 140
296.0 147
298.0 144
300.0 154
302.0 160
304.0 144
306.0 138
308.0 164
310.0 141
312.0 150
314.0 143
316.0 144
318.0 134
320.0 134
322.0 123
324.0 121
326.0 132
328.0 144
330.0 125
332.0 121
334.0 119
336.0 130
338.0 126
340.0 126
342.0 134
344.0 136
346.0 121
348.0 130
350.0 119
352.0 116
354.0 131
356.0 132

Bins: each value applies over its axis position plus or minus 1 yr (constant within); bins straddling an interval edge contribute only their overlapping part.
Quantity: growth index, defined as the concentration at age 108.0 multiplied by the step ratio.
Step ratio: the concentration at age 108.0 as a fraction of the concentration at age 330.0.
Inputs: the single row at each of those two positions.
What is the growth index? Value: 213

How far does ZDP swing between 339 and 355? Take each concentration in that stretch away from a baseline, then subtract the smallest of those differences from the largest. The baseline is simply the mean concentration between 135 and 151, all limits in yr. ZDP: 20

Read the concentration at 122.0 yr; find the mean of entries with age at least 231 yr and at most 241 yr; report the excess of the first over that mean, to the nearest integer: -13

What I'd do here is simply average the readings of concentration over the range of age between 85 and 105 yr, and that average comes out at 178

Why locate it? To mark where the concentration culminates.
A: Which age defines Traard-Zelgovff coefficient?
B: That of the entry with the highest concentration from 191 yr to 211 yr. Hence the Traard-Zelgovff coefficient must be 202.0 yr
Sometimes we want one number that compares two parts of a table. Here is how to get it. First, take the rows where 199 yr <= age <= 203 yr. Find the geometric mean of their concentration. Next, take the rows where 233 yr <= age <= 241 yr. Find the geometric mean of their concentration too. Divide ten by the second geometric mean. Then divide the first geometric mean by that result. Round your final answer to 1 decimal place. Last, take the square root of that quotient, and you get 49.7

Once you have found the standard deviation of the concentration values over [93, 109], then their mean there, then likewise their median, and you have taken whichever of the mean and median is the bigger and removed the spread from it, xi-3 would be 175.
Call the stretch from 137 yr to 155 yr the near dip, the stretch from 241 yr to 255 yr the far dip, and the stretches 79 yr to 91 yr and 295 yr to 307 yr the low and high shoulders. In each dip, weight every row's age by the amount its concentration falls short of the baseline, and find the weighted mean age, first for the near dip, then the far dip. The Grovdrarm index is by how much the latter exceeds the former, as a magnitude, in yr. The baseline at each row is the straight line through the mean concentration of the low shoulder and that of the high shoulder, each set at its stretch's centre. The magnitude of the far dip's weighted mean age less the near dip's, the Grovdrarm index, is 100.9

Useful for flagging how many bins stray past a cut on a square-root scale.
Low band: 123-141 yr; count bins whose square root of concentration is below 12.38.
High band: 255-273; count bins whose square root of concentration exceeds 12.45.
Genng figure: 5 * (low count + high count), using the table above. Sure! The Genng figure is 35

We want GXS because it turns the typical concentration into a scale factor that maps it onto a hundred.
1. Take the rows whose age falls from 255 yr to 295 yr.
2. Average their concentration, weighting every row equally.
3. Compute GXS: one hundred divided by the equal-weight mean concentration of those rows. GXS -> 0.69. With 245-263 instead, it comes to 0.63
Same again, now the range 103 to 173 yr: 0.60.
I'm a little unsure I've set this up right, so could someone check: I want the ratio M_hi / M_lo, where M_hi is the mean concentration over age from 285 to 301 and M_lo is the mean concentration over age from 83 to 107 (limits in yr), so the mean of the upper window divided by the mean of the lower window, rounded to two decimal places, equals 0.81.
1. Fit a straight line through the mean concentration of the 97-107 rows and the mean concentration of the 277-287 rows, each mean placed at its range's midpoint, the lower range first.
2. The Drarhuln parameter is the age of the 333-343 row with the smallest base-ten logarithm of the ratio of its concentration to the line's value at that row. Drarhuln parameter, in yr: 334.0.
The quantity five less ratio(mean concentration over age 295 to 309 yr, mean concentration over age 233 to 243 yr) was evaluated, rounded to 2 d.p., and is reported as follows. 4.07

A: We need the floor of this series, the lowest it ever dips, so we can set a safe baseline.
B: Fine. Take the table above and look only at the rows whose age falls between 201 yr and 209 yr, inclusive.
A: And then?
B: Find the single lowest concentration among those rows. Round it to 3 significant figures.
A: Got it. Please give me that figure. 140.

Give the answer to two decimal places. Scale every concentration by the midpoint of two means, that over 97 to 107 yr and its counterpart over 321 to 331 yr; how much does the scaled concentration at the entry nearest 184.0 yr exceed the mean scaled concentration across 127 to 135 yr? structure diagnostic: -0.16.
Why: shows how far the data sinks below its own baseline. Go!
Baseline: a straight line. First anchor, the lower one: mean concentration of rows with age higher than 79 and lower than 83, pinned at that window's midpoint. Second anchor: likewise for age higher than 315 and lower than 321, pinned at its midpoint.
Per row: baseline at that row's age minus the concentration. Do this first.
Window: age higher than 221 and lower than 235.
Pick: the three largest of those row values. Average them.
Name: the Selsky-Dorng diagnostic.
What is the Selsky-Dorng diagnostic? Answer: -11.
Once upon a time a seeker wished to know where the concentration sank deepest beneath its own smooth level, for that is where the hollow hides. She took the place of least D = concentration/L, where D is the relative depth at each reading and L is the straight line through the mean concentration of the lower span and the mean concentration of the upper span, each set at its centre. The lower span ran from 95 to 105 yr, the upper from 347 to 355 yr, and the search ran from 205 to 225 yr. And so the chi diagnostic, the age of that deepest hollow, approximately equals 208.0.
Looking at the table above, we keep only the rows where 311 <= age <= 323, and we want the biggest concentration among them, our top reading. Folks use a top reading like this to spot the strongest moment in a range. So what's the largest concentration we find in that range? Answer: 150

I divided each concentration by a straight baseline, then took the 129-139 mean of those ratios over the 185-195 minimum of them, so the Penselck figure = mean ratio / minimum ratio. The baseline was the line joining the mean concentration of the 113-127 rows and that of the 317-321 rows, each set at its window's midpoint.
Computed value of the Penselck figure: 1.14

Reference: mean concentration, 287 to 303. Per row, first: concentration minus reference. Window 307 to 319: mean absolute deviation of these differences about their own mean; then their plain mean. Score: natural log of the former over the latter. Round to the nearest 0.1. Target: 2.3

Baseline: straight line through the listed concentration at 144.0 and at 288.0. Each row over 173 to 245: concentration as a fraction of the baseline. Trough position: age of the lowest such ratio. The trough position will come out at 184.0 yr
